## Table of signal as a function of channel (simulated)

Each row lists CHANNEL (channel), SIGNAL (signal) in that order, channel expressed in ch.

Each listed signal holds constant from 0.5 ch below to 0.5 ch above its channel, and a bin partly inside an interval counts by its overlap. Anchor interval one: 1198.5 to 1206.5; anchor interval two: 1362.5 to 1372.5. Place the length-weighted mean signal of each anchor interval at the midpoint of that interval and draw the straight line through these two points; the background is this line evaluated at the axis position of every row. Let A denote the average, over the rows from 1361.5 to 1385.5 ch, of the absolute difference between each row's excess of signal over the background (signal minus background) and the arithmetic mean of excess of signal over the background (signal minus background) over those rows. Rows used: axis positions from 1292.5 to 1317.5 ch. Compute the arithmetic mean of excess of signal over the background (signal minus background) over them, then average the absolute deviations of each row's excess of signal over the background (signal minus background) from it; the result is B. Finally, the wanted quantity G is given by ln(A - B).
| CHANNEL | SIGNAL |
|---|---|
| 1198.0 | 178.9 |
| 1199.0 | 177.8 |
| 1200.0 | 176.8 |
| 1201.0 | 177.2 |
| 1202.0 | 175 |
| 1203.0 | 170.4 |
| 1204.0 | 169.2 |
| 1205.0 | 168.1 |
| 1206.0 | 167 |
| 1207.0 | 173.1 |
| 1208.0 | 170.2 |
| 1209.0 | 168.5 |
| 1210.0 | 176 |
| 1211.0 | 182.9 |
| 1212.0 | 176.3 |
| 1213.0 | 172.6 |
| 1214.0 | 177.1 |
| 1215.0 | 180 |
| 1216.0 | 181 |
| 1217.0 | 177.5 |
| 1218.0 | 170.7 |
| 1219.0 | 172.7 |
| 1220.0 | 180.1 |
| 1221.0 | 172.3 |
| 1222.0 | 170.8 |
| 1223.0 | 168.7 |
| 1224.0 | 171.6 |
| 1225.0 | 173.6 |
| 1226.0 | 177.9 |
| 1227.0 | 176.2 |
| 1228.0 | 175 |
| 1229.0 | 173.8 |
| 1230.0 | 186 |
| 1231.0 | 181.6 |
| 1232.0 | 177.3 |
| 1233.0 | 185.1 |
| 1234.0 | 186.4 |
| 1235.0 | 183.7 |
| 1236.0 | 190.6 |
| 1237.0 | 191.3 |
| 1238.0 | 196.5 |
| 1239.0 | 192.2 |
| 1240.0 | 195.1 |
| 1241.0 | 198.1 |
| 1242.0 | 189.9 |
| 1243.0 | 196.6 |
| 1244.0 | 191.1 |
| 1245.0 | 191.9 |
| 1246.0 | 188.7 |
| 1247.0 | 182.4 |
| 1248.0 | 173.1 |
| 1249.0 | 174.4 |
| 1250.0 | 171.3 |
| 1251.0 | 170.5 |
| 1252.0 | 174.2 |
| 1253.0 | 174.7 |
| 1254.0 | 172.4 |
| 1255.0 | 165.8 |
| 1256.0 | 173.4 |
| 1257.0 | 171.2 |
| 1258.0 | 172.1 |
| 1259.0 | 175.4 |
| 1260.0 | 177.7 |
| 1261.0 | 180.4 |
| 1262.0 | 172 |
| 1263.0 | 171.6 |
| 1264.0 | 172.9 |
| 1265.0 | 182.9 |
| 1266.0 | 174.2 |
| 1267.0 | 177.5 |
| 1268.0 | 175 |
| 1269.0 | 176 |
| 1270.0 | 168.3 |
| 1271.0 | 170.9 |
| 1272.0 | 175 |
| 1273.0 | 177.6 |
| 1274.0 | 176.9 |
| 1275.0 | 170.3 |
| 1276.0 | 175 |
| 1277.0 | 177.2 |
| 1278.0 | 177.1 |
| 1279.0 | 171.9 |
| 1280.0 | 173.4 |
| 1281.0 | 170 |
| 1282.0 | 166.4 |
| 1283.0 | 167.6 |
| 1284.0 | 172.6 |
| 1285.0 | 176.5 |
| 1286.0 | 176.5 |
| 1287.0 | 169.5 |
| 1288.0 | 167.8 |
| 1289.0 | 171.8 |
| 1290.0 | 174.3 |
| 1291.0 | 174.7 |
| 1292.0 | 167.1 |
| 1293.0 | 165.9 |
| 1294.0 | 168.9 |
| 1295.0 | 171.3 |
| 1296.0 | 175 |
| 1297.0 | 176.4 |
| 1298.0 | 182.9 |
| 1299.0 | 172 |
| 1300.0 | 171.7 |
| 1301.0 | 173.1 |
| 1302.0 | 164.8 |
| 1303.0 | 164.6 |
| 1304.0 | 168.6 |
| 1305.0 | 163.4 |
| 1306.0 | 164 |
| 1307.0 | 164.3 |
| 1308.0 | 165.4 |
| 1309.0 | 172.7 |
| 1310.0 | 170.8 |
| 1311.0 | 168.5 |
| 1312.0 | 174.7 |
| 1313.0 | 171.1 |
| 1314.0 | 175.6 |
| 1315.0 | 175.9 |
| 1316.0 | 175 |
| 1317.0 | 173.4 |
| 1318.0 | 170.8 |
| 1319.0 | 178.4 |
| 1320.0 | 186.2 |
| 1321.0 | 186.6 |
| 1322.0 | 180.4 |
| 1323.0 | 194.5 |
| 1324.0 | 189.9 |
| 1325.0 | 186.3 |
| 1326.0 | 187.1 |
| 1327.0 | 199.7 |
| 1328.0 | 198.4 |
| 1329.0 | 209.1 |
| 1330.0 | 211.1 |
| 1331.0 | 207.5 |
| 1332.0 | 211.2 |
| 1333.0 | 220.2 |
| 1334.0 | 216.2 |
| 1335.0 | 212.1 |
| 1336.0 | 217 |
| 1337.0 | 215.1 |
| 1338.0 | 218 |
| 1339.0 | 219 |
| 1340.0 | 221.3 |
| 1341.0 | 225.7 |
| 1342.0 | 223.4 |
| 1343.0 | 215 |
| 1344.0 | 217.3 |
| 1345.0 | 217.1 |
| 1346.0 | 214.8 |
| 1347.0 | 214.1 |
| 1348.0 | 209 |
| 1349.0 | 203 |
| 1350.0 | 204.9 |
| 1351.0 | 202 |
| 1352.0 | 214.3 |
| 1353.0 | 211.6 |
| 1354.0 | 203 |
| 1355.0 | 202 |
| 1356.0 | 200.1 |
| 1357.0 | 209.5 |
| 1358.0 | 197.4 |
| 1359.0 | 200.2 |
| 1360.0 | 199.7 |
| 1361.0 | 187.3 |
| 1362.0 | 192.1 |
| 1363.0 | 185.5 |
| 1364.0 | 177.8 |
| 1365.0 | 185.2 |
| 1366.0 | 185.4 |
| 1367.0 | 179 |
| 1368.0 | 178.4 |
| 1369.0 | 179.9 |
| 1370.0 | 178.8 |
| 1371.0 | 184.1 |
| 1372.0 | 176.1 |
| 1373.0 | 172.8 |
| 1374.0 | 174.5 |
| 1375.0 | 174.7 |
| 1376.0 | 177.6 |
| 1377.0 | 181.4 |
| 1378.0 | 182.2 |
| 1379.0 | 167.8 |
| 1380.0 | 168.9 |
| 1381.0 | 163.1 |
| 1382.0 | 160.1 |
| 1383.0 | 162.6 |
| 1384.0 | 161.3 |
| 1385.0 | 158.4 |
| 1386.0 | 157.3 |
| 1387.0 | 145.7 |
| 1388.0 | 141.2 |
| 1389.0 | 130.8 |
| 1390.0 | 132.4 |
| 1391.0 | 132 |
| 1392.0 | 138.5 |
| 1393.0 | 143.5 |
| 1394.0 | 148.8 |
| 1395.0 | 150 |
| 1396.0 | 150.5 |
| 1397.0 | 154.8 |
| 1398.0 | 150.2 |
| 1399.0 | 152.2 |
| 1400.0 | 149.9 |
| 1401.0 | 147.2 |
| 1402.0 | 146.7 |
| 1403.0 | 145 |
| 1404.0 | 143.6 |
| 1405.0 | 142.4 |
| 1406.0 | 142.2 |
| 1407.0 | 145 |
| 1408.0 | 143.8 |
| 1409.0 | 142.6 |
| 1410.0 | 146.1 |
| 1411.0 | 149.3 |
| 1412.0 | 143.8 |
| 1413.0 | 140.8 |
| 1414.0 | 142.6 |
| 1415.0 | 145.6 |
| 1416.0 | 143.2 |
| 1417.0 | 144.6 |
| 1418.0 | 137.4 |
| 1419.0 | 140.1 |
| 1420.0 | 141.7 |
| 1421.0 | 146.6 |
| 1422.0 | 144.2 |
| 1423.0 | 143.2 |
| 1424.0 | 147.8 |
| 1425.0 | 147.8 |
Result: 1.3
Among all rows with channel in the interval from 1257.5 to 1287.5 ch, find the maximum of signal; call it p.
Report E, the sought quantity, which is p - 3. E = 180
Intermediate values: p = 182.9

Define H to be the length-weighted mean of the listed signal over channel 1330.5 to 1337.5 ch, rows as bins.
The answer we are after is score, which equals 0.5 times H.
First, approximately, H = 214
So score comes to 107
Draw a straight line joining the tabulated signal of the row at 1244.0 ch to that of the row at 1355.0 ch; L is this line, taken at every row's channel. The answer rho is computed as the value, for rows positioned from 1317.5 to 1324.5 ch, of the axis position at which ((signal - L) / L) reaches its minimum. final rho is 1318.0 ch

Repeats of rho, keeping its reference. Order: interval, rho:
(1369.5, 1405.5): 1389.0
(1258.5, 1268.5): 1263.0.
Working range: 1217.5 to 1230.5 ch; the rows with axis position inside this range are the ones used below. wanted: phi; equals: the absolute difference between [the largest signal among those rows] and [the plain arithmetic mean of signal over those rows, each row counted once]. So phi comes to 11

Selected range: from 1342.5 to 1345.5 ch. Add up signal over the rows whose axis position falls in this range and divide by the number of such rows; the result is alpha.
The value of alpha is 216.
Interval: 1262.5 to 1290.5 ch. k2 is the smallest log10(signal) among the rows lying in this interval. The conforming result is 2.22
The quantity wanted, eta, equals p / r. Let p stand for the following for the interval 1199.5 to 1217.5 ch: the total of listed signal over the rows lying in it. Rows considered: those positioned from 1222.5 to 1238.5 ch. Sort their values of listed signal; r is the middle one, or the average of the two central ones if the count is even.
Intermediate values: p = 3139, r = 180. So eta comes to 17.5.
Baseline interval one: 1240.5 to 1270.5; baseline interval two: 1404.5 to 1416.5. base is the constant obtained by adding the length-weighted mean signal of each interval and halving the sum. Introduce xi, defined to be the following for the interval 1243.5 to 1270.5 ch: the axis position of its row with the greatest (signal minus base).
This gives 1245.0 ch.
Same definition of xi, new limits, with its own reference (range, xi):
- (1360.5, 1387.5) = 1362.0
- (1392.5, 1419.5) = 1397.0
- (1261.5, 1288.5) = 1265.0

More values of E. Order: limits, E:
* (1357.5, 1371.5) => 197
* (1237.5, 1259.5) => 195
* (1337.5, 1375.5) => 223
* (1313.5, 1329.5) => 206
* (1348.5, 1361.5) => 211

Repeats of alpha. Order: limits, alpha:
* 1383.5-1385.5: 160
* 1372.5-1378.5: 177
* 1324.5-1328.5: 193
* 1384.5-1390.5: 144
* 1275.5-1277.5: 176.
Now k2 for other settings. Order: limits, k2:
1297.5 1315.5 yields 2.21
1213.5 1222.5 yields 2.23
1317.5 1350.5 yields 2.23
